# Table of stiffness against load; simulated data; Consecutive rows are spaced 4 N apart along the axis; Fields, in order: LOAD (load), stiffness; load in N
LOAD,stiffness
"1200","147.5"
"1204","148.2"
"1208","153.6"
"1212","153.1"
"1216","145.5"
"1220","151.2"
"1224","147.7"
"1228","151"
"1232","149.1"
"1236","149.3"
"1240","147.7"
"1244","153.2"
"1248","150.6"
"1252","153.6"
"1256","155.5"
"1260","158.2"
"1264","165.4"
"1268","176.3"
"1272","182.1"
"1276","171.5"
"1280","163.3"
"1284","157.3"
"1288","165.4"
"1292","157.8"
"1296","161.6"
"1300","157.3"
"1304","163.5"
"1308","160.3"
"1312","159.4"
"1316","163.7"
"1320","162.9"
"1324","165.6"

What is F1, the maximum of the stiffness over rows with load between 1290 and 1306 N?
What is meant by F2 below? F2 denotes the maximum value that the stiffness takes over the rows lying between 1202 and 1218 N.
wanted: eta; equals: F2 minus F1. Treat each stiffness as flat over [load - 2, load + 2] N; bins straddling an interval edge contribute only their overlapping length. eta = -10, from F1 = 163.5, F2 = 153.6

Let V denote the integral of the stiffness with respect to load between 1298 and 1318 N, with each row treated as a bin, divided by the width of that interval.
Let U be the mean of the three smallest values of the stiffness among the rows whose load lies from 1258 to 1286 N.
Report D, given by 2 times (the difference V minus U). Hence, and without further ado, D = 2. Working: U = 160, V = 160.8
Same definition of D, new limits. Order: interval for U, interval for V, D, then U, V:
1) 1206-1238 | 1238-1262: 11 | 147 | 153.1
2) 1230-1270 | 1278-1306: 24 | 149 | 160.9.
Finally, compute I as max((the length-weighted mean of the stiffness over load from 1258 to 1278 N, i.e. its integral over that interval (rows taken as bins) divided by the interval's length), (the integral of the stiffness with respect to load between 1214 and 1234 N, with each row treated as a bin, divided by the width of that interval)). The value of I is 171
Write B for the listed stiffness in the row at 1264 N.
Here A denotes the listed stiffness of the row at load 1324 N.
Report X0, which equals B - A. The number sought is 0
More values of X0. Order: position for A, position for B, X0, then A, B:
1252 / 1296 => 8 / 153.6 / 161.6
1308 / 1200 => -13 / 160.3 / 147.5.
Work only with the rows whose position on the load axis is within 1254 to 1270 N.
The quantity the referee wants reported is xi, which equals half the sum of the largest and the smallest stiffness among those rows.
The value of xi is 166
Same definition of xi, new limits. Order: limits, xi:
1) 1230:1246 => 150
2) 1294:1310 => 160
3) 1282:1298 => 161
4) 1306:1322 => 162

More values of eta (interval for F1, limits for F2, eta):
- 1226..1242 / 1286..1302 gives 14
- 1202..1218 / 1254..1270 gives 23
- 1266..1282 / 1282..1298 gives -17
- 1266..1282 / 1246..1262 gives -24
